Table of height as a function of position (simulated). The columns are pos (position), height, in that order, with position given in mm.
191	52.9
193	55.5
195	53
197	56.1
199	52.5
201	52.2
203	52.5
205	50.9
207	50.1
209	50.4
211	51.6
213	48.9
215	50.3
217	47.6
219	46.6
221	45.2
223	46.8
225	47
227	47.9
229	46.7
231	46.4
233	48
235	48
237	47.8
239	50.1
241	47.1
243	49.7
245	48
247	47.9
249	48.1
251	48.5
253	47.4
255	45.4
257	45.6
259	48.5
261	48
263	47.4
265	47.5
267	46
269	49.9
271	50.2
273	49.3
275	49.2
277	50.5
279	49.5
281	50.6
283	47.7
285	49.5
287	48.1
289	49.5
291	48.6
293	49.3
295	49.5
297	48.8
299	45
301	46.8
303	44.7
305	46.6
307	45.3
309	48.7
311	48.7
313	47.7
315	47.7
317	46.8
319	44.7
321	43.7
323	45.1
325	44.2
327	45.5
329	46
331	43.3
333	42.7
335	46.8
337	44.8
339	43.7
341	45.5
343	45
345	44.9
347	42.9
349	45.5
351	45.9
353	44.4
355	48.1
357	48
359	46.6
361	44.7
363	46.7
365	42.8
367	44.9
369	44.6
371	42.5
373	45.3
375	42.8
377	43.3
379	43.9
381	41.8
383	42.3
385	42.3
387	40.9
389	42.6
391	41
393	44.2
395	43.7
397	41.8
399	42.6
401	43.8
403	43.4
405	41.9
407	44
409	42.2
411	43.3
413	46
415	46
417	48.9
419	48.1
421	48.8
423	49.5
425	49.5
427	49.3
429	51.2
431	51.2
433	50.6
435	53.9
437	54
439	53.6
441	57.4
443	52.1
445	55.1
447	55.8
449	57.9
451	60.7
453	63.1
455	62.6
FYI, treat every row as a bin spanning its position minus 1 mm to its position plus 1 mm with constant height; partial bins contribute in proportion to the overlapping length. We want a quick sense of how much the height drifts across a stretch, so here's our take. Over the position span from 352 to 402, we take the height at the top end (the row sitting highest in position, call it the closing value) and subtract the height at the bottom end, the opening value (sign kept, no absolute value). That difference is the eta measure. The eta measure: -1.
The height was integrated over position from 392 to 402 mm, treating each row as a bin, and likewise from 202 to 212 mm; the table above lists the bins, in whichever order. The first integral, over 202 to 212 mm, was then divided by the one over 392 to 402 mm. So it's 1.18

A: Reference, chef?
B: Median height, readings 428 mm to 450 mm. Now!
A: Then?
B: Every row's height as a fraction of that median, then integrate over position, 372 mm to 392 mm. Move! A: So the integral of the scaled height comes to 16 mm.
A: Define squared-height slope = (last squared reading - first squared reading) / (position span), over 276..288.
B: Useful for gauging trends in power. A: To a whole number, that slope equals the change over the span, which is -24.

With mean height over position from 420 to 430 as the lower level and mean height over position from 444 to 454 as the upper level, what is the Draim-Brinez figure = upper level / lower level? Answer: 1.18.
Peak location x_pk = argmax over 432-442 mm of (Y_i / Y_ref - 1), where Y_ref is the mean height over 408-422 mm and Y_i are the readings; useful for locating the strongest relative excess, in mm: 441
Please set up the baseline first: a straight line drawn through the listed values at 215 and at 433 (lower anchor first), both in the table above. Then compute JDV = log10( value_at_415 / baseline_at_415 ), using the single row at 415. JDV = -0.041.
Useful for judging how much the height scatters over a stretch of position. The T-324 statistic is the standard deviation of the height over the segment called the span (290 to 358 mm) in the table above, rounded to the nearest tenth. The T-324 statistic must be 1.9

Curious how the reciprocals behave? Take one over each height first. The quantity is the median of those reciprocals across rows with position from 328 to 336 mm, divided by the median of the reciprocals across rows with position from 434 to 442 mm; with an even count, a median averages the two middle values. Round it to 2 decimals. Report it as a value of 1.21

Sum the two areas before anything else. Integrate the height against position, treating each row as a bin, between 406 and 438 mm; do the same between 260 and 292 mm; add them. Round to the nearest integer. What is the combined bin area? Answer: 3116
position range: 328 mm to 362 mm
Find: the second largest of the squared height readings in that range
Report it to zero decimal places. 2304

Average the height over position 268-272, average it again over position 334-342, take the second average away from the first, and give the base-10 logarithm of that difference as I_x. 0.69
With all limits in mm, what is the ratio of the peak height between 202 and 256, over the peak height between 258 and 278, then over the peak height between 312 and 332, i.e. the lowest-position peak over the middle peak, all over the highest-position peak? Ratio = 0.0218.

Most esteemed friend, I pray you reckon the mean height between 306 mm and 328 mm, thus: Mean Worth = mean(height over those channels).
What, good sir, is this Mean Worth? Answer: 46.2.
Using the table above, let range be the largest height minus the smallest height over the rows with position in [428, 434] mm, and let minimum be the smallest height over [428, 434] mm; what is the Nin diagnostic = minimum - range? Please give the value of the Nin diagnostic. 50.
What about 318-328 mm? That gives 42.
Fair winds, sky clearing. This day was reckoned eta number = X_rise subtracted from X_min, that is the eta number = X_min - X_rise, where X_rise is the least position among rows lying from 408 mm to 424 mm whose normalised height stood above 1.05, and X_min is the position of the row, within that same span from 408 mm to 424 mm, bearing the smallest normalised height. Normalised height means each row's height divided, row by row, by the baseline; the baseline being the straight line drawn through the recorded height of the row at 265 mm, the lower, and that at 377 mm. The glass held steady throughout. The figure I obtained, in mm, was -4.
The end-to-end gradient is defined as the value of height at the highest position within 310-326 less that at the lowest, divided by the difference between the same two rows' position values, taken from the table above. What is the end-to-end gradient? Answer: -0.32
